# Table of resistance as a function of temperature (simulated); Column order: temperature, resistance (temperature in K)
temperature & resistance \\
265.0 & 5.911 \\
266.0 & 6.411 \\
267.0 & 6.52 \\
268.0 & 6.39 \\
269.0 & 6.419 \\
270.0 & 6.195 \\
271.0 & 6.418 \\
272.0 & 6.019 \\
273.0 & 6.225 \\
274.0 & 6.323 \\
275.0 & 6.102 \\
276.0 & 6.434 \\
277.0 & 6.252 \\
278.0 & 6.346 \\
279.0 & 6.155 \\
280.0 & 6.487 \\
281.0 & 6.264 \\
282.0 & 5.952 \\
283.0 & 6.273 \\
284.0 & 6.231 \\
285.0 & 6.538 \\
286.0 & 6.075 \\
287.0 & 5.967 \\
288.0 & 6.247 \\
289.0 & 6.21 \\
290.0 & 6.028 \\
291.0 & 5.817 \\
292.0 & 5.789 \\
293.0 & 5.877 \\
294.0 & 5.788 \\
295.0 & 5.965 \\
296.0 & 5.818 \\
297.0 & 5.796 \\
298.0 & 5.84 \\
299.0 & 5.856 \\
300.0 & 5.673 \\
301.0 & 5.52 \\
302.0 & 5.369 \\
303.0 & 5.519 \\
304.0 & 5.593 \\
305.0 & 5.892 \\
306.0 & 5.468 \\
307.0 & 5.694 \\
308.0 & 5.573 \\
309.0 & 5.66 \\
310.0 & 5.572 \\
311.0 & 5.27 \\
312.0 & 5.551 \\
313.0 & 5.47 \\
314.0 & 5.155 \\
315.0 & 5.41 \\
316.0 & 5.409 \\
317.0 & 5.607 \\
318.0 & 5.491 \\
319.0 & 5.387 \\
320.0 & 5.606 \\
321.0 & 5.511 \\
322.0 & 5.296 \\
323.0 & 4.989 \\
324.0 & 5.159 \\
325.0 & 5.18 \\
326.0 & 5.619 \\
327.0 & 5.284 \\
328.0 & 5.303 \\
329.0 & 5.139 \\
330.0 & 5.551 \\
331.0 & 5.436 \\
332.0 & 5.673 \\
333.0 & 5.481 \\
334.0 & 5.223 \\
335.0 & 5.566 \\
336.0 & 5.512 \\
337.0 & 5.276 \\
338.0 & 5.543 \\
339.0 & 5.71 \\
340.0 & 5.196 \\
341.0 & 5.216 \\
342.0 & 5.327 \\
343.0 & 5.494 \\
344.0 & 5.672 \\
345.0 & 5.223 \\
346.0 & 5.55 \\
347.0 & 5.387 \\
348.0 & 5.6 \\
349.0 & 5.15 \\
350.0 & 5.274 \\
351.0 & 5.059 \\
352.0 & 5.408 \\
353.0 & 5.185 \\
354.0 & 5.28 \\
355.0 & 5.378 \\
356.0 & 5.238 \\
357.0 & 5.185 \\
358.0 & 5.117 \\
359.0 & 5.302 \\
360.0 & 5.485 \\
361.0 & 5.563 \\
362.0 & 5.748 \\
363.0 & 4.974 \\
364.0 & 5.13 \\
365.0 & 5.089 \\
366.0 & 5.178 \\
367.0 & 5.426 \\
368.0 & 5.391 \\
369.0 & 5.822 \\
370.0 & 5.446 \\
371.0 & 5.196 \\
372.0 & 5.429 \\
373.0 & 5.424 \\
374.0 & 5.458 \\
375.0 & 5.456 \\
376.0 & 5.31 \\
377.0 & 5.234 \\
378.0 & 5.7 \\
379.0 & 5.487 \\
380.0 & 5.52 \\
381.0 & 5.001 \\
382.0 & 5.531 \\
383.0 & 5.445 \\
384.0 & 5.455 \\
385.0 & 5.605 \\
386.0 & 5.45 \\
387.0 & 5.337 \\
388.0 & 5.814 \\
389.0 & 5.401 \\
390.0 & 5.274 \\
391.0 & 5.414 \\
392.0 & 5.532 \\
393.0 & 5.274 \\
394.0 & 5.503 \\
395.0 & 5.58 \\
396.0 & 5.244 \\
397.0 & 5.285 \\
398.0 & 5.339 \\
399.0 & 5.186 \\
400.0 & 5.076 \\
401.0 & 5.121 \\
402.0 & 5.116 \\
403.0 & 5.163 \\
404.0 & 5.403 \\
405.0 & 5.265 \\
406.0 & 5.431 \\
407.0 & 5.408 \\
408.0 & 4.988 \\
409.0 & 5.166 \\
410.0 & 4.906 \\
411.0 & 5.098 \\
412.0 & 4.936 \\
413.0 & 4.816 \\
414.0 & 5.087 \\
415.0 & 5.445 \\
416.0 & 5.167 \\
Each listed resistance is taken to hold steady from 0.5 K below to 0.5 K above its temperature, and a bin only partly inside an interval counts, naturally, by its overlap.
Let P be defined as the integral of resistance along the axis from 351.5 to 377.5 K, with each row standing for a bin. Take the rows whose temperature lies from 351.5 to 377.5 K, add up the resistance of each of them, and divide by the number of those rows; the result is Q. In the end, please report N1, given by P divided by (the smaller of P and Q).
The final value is 26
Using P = 139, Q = 5.34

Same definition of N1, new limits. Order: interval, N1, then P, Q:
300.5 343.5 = 43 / 234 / 5.44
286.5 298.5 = 12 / 71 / 5.93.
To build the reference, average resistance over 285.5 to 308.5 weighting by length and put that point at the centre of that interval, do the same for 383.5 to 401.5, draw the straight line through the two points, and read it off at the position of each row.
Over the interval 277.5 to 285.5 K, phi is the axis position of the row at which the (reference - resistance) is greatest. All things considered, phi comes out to 282.0 K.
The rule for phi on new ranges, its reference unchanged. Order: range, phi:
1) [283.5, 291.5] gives 291.0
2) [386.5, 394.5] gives 390.0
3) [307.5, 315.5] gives 314.0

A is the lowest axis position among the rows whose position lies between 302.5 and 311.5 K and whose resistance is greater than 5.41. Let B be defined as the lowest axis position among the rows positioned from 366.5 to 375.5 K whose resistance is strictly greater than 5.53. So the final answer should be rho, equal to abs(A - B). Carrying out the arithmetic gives 66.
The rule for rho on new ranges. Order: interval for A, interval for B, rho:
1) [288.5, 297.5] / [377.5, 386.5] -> 89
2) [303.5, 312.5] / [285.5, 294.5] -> 18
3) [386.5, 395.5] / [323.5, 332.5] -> 62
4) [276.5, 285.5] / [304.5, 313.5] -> 28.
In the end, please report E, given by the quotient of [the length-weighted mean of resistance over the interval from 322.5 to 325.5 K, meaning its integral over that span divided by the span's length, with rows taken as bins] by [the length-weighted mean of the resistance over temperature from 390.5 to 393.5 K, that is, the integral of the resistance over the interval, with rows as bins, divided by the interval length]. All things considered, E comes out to 0.95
